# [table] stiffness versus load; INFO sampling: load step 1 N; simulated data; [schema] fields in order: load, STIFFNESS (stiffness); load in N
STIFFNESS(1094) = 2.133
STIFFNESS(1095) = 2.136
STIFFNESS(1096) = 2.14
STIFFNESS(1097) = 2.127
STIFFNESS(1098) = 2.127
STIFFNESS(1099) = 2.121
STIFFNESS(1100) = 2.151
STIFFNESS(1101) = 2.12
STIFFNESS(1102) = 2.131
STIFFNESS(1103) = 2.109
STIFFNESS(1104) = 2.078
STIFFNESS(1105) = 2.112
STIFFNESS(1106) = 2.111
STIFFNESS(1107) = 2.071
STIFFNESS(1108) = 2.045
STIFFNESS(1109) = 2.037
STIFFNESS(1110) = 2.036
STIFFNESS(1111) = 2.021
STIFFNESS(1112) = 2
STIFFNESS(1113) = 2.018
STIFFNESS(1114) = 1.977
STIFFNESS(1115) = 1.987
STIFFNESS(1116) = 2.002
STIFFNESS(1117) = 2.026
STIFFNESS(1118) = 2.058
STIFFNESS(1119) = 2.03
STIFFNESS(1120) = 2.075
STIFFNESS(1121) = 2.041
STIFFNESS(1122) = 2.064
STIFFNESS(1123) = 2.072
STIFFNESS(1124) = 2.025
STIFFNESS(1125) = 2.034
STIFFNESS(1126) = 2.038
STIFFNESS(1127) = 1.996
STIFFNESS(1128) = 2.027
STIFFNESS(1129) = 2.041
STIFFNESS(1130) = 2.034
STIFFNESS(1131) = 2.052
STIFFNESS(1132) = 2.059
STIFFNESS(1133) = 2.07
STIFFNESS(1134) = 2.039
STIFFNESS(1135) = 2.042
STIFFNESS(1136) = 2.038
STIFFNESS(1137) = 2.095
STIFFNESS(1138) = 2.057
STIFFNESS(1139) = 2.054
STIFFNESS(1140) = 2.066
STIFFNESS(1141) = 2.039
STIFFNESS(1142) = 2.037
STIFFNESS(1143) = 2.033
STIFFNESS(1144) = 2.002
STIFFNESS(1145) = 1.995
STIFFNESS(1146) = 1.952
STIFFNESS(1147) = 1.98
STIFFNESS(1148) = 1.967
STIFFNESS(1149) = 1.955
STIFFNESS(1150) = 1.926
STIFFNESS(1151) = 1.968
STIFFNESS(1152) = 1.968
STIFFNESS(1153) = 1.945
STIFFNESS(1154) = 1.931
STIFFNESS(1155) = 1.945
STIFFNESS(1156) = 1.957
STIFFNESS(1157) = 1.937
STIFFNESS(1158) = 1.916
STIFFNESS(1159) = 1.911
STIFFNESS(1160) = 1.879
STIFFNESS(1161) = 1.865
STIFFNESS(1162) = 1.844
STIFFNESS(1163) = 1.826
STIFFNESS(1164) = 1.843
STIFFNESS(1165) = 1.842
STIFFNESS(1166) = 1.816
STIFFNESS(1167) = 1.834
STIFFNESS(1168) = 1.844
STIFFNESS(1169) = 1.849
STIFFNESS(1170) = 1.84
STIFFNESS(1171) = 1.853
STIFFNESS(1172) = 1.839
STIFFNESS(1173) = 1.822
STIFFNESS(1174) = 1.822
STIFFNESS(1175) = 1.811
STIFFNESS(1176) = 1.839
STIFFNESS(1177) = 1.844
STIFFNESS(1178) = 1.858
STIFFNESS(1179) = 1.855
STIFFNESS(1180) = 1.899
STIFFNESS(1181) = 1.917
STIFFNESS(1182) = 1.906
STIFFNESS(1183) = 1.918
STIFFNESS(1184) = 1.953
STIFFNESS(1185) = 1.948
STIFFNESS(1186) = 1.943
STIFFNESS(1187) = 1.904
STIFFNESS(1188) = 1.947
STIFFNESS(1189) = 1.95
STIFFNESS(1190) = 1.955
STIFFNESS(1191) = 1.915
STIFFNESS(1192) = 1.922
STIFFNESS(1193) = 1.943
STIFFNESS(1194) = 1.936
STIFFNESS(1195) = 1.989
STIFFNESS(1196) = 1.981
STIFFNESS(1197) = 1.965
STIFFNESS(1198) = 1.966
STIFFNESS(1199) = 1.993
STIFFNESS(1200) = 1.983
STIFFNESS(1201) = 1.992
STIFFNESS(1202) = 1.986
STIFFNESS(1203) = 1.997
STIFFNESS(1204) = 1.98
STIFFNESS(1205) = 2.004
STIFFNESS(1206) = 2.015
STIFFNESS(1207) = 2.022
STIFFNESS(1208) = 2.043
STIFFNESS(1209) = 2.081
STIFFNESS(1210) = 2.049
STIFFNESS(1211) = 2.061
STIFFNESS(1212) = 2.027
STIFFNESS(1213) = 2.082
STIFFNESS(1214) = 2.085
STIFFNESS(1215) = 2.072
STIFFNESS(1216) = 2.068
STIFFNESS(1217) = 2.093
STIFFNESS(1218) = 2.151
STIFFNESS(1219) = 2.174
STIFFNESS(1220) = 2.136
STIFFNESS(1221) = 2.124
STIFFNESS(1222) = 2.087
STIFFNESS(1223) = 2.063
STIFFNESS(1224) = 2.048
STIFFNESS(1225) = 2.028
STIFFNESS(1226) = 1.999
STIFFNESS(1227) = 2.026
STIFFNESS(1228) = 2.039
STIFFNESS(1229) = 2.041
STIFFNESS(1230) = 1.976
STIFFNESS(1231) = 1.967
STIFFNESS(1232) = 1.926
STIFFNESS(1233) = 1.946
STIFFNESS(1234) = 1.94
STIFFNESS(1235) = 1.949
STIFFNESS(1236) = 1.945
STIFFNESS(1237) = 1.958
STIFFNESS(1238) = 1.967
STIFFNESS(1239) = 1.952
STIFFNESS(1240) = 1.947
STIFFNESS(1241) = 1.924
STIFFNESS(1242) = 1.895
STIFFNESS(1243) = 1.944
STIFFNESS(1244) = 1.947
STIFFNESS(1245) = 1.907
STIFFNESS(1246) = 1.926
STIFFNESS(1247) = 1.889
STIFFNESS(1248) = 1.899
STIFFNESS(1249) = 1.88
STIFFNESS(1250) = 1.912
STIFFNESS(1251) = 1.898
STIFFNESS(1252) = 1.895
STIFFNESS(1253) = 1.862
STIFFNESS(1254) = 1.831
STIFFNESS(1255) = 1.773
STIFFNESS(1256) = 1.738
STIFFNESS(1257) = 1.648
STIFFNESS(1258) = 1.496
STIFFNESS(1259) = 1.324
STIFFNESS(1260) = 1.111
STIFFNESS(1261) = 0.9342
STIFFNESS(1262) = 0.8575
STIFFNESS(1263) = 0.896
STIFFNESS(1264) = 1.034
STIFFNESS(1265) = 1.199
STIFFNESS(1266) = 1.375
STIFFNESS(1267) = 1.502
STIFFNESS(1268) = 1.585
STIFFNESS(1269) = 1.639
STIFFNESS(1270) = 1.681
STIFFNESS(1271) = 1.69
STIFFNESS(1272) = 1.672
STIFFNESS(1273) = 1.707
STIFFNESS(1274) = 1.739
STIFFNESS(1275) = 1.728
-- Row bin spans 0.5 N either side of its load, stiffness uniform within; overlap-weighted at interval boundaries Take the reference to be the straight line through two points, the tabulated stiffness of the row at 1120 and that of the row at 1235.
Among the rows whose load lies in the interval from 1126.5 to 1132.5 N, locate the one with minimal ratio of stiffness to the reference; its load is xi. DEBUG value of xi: 1127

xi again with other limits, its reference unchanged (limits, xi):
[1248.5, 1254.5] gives 1254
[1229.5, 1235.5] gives 1232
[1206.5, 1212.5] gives 1207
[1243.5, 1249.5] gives 1249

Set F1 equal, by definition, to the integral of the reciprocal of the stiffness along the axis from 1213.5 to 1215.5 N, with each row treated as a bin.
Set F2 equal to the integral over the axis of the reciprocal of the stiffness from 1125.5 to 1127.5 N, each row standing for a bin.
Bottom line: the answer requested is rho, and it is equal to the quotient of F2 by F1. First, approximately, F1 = 0.96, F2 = 0.99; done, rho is 1.03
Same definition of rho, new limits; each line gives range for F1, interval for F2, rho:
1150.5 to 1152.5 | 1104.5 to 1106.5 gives 0.93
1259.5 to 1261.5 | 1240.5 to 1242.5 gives 0.53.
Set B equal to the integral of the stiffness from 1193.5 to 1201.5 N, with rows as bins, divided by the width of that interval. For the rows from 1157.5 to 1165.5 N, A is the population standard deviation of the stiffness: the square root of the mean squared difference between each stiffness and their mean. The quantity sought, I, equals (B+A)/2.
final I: 1.00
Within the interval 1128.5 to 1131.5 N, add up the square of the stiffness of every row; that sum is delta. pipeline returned 12.5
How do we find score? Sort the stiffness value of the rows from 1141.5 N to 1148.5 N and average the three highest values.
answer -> 2.02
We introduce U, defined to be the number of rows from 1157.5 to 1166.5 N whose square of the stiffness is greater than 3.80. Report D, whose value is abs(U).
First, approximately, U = 0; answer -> 0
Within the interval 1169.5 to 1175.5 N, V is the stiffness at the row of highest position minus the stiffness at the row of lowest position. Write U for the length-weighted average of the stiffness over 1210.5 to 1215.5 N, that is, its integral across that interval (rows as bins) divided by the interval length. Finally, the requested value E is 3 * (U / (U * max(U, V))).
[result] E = 1.45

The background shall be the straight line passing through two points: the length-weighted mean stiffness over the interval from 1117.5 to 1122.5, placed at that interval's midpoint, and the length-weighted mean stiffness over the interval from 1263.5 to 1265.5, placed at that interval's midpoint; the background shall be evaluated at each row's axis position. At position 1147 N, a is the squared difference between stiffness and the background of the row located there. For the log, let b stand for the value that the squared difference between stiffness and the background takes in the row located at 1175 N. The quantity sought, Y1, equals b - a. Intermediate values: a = 0.01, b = 0.01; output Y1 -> 0.0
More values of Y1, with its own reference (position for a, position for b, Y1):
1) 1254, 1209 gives -0.1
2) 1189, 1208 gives 0.2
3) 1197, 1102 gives -0.2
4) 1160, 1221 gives 0.5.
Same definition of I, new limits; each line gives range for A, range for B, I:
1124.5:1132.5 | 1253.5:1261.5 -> 0.75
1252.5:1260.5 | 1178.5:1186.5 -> 1.08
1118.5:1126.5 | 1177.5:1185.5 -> 0.96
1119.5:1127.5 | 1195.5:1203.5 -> 1.00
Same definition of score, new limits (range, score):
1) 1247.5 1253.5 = 1.90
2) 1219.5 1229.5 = 2.12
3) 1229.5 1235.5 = 1.96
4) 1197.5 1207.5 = 2.01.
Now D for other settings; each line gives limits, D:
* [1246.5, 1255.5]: 0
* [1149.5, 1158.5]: 3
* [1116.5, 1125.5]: 9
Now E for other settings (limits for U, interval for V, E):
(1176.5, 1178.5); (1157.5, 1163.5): 1.62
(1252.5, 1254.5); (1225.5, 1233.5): 1.62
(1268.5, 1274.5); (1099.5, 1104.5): 1.78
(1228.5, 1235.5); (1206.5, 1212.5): 1.53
